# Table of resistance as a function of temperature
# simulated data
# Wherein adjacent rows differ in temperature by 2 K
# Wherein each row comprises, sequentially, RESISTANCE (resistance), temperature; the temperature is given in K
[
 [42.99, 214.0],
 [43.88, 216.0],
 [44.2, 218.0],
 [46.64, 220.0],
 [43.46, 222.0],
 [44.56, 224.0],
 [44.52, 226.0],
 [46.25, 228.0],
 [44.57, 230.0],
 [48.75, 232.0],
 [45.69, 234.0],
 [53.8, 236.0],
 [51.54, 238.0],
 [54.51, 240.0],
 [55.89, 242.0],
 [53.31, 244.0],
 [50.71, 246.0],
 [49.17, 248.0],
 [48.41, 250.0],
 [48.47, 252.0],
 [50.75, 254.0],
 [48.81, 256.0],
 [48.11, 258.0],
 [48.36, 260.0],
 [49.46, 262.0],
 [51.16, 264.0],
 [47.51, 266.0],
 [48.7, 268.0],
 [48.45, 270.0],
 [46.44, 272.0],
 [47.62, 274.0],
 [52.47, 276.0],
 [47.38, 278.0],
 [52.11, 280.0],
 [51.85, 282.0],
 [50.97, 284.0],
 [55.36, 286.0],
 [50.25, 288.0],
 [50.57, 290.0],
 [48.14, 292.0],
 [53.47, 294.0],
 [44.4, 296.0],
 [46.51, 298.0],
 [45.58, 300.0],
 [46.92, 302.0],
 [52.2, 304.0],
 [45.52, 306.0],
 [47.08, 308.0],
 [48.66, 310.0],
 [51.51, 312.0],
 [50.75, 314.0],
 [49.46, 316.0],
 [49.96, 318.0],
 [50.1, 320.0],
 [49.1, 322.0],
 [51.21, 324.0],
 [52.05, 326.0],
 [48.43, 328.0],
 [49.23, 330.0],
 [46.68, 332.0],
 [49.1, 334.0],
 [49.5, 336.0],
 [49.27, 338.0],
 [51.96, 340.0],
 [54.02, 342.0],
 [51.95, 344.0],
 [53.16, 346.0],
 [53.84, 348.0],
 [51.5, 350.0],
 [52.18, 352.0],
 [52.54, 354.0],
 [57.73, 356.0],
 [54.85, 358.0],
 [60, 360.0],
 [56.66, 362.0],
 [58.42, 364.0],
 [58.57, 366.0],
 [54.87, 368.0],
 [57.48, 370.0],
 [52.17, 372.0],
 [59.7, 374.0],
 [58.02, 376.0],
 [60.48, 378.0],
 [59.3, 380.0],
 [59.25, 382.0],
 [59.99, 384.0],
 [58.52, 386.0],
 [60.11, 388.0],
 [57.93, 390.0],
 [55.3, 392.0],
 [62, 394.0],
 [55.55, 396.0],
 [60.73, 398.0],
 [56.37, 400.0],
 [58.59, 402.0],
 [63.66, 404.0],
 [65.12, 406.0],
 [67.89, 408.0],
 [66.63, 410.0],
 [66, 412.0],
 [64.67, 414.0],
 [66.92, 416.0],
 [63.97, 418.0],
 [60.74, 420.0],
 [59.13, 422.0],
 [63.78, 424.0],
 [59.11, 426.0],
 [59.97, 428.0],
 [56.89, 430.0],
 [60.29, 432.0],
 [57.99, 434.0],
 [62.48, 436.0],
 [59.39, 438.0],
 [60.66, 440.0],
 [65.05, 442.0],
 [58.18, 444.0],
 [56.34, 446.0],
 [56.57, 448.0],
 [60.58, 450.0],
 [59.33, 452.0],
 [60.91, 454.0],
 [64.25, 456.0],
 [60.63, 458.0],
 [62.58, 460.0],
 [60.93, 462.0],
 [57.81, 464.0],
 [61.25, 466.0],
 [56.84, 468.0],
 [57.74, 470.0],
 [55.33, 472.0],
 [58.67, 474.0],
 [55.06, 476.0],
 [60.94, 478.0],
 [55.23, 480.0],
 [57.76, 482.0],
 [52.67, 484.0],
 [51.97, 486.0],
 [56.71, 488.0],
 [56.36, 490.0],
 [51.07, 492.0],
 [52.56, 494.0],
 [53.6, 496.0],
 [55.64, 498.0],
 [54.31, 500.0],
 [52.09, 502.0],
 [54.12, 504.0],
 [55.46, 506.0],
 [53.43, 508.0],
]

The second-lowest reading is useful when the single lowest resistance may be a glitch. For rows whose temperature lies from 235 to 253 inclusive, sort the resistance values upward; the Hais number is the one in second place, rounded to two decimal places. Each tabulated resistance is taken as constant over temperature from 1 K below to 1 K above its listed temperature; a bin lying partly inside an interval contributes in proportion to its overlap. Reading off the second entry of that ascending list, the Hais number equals 48.47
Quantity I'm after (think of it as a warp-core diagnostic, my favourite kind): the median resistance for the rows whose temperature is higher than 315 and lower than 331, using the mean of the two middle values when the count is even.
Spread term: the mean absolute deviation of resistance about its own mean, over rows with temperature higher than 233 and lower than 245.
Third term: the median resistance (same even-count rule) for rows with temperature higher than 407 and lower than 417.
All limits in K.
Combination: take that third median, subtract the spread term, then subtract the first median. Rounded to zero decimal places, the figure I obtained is 14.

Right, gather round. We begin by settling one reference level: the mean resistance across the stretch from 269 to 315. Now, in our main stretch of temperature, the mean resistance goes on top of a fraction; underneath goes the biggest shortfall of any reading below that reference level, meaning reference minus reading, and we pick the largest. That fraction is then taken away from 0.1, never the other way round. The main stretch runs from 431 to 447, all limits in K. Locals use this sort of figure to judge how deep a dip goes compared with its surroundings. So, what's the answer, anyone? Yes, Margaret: 9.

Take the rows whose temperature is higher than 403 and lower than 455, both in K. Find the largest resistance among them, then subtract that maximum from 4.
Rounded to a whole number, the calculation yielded -64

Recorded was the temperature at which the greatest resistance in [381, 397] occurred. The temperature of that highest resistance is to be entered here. 394.0 K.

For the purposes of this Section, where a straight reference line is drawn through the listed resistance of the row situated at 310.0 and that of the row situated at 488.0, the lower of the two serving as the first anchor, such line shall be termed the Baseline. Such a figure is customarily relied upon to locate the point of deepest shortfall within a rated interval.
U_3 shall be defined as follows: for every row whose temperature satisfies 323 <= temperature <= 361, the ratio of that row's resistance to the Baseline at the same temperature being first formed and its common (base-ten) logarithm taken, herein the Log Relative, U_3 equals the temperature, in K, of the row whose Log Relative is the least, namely 332.0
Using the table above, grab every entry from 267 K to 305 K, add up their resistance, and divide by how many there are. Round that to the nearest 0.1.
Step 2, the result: 49.4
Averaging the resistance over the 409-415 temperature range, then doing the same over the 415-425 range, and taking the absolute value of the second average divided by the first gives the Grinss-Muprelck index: 0.96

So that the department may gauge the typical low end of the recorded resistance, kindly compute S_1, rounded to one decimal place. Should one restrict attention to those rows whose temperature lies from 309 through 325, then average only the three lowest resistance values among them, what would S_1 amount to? 49.1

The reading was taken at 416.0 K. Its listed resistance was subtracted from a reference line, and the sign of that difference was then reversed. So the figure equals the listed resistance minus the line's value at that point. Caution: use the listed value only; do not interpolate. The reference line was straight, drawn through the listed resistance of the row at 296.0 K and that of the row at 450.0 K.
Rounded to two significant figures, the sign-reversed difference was 9.9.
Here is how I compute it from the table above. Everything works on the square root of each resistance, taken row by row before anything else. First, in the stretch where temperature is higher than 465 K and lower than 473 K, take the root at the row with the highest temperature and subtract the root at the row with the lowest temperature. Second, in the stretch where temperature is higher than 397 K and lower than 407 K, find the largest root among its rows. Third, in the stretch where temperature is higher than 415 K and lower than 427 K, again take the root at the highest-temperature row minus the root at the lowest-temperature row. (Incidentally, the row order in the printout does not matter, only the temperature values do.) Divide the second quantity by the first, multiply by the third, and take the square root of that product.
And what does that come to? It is 3.2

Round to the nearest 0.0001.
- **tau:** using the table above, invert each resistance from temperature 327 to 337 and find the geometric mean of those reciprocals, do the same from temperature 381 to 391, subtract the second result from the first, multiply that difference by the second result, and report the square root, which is 0.0079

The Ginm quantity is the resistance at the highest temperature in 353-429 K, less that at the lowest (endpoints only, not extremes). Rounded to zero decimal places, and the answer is 7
